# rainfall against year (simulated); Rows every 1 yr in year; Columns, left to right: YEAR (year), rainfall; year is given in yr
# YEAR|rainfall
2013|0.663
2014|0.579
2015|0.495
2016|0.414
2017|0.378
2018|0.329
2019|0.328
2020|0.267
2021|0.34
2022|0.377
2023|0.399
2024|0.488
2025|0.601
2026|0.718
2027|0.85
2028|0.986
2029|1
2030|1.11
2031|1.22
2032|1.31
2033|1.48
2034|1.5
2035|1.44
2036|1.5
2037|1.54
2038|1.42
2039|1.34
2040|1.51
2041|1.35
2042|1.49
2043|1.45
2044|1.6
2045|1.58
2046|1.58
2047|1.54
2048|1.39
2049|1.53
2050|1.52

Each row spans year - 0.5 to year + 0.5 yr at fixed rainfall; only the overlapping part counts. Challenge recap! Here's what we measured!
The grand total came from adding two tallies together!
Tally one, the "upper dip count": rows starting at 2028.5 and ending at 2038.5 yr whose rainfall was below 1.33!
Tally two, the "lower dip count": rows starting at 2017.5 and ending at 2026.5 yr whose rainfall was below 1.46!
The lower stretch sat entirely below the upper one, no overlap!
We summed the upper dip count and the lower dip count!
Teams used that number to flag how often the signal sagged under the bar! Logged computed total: 13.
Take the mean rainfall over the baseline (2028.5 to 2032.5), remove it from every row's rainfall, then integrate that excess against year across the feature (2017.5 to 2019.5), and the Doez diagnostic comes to -1.7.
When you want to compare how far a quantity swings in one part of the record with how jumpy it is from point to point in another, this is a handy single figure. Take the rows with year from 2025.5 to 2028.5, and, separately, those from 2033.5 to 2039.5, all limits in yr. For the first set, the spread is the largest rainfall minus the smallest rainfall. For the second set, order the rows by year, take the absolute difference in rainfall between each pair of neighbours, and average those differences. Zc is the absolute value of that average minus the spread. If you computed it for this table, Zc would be 0.20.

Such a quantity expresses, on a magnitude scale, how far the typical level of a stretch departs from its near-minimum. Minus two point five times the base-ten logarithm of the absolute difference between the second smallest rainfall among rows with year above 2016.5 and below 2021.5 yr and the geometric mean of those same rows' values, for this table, 7.0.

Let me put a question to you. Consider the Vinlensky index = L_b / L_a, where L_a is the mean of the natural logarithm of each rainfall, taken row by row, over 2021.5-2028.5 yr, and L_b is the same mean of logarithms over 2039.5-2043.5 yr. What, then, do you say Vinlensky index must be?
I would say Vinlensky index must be -0.71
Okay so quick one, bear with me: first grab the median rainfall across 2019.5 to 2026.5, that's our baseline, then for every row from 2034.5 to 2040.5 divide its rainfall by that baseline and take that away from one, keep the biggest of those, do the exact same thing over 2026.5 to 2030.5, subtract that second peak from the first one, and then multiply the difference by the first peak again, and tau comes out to 3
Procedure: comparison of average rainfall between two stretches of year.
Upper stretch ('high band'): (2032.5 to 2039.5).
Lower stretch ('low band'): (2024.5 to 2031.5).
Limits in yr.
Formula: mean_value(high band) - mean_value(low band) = 0.53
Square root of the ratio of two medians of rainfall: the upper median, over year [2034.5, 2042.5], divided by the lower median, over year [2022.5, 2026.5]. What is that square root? 1.6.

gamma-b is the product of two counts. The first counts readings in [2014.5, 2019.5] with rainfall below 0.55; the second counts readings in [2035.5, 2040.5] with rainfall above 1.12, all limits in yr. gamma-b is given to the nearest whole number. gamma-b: 25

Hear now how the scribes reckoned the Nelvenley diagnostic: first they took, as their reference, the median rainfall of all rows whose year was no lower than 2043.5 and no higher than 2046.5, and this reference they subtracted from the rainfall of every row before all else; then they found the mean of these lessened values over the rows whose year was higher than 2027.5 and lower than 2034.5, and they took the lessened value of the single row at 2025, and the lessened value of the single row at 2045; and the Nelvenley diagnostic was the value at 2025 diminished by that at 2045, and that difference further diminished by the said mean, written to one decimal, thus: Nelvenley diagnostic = -0.6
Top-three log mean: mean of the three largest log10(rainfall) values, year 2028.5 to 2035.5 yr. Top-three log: 0.17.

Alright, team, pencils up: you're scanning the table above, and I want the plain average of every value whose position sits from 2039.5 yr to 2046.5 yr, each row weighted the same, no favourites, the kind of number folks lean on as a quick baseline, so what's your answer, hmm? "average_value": 1.5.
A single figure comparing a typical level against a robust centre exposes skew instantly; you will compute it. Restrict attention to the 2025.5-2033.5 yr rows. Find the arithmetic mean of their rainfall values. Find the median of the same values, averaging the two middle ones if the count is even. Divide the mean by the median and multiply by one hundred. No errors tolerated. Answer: 103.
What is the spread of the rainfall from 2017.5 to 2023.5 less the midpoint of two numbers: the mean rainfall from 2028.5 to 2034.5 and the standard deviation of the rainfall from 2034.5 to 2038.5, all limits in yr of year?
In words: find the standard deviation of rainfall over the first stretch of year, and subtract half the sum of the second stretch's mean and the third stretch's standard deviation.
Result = -0.62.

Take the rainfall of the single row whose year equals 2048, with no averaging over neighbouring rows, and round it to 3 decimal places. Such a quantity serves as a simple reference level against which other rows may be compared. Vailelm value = 1.390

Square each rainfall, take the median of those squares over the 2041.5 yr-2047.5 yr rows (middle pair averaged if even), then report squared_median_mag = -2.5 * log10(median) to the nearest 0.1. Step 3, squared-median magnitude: -1.0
